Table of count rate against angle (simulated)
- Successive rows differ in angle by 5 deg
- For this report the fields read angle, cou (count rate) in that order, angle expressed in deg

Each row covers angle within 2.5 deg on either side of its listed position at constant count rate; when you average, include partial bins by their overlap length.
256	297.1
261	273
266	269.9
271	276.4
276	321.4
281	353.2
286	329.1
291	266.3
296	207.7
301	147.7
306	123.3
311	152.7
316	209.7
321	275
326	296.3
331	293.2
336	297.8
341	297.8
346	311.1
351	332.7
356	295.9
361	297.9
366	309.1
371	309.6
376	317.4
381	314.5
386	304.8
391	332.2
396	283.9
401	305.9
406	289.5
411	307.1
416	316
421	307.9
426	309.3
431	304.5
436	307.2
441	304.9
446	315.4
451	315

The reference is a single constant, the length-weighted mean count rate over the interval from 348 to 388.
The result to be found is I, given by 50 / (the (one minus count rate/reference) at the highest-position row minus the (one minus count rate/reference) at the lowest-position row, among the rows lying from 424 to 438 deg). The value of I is 7388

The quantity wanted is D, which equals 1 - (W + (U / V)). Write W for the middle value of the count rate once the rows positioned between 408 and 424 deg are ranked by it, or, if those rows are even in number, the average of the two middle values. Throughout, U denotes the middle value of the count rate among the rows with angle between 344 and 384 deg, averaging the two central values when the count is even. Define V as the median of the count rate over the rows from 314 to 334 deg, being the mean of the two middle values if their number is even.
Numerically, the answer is -308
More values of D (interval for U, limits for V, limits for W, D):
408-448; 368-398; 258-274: -273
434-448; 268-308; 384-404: -305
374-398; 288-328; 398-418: -307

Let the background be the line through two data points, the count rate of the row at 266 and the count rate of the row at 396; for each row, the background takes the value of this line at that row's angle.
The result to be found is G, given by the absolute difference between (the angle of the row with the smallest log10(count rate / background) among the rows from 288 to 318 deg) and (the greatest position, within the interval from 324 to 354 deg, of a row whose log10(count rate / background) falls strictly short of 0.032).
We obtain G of 35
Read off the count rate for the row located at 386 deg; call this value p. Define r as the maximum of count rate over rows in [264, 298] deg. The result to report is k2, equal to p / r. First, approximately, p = 304.8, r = 353.2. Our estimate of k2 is 0.86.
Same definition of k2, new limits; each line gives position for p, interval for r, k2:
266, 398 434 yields 0.85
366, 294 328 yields 1.04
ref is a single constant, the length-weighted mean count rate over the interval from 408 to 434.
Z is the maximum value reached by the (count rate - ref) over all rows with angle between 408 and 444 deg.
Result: 7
